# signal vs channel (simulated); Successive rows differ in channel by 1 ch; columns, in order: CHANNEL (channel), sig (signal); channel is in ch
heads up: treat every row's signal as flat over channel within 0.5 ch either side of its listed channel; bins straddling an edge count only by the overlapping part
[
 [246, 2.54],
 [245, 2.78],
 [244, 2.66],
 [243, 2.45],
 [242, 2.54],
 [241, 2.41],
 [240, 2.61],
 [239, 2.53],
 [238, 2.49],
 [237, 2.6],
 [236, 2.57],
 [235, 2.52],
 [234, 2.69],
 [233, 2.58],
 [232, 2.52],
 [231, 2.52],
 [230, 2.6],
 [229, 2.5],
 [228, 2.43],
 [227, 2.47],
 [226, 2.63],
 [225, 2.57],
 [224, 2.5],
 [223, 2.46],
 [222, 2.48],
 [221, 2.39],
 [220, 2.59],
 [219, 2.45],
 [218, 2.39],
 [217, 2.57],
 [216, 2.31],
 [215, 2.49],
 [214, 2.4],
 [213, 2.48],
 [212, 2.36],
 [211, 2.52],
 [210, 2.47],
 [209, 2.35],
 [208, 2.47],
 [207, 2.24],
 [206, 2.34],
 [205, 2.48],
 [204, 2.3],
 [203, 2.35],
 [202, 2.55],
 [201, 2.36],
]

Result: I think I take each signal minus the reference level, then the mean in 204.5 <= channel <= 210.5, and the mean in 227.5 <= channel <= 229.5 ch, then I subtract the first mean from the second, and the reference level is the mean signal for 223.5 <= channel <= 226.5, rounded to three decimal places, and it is 0.073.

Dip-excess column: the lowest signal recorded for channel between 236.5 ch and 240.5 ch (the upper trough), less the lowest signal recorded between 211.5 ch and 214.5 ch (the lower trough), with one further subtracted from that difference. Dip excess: -0.87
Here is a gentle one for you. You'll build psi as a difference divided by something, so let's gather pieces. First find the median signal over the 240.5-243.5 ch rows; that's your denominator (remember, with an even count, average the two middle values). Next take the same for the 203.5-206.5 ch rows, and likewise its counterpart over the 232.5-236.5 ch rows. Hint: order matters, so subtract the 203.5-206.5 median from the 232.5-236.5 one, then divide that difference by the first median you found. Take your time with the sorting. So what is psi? 0.10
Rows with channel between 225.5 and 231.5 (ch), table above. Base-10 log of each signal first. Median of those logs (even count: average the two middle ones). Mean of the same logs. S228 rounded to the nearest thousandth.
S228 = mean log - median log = 0.002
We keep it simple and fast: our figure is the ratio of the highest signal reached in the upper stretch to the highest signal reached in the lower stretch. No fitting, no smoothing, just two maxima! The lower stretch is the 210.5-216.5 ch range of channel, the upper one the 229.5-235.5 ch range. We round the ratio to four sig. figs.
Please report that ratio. 1.067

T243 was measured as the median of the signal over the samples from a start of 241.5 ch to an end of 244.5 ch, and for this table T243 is 2.540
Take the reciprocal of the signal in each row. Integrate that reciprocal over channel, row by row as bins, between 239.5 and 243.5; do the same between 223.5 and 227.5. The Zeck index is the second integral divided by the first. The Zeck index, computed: 0.984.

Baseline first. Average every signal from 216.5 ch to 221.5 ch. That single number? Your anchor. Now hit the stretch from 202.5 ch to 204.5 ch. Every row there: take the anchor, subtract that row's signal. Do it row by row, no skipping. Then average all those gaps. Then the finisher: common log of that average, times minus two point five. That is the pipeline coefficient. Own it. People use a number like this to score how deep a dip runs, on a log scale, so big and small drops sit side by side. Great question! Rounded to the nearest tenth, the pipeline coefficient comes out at 2.0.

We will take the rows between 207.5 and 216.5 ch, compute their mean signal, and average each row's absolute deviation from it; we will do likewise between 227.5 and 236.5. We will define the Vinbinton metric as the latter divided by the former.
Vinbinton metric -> 0.85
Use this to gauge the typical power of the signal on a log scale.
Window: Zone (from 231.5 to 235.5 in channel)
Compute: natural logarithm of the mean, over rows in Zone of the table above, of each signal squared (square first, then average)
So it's 1.89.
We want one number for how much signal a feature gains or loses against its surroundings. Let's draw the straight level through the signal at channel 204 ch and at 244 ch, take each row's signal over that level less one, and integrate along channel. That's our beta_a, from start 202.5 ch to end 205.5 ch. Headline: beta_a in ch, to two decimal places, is 0.10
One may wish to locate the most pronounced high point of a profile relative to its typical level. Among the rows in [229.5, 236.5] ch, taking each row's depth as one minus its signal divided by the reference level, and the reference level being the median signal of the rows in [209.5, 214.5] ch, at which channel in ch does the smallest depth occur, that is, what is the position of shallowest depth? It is 234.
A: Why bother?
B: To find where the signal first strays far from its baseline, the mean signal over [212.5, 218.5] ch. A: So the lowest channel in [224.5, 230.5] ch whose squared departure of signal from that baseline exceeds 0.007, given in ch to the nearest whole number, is 225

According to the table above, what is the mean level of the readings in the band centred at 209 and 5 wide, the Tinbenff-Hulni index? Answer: 2.41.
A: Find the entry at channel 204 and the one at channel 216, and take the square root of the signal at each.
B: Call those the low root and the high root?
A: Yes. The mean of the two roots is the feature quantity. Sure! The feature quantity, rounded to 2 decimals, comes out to 1.52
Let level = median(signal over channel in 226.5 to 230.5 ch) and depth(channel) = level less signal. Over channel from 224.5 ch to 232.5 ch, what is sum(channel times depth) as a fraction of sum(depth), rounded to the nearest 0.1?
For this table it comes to 227.9 ch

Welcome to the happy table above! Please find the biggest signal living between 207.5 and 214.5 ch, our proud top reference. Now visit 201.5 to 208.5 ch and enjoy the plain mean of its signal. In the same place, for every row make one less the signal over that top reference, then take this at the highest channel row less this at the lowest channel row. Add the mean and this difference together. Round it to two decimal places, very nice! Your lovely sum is 2.42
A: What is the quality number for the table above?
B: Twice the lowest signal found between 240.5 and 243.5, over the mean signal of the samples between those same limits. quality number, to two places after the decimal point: 1.95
